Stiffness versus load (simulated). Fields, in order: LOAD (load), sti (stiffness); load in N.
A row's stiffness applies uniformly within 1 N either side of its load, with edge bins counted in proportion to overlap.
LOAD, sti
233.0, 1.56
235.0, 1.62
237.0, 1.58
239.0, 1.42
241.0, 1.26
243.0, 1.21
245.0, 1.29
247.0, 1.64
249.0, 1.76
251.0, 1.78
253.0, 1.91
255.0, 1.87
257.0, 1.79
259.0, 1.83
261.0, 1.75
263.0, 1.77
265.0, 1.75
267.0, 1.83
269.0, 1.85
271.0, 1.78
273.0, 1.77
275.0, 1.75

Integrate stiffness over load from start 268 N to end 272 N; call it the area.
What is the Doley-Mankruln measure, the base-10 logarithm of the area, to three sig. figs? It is 0.861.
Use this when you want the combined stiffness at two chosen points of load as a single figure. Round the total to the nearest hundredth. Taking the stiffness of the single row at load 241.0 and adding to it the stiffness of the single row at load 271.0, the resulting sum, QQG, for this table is 3.04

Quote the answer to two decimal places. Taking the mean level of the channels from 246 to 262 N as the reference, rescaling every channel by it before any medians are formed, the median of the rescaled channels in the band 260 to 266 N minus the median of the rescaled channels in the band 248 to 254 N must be -0.02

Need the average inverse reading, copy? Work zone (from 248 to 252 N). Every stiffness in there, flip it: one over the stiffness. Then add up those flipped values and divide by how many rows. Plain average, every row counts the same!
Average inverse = 0.56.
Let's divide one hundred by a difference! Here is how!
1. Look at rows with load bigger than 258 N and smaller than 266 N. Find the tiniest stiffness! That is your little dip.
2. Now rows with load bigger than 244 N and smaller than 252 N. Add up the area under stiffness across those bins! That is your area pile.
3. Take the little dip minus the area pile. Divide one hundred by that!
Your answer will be -8.9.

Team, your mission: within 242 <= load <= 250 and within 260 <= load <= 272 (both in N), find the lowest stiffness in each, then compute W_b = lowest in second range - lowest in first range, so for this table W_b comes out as 0.54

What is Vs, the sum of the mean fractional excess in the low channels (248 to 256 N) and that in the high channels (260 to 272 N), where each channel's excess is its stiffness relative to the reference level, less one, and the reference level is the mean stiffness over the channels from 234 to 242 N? 0.46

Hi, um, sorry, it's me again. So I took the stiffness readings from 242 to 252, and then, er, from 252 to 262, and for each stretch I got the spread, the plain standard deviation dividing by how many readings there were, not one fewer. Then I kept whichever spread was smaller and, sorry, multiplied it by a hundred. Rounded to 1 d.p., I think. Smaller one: 5.7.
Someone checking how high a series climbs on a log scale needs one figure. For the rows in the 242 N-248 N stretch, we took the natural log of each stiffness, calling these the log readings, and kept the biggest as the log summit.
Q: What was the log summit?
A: 0.49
